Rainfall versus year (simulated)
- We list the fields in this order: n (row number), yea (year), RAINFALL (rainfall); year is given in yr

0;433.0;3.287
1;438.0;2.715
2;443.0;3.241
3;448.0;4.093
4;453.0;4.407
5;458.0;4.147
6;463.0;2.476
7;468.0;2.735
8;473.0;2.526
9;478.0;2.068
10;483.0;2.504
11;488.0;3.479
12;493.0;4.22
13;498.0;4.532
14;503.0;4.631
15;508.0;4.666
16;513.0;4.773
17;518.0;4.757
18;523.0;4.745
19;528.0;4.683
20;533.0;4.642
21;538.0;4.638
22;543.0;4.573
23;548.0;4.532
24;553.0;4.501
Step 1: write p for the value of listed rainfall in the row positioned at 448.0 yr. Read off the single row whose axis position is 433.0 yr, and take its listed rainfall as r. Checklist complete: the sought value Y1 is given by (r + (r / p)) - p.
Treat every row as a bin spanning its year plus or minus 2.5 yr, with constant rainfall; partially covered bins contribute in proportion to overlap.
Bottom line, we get 0.0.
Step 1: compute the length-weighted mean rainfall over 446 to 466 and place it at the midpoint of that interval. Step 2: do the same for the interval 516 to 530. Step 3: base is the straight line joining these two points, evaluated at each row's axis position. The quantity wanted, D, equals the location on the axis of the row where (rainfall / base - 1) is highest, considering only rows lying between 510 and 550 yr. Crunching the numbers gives 513.0 yr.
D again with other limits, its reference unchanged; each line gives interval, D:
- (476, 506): 503.0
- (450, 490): 453.0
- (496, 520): 503.0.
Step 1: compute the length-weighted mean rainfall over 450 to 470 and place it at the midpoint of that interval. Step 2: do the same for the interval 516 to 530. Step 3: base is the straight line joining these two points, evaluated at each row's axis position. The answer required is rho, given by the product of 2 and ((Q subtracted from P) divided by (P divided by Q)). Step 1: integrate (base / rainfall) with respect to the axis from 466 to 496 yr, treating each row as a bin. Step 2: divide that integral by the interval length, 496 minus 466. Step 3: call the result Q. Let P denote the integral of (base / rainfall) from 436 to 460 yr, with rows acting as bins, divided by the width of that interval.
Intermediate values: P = 0.89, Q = 1.4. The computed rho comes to -1.6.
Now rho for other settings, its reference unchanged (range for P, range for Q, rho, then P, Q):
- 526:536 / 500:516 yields 0.2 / 1.05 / 0.9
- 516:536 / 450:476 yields -0.3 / 1.02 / 1.2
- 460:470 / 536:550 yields 0.4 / 1.35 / 1.1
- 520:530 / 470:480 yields -2.0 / 1.01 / 1.6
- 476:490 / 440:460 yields 0.8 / 1.53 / 0.8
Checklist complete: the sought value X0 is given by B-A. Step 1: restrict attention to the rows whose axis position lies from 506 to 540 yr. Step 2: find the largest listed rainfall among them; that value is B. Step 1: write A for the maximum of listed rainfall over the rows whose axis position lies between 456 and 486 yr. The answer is 0.6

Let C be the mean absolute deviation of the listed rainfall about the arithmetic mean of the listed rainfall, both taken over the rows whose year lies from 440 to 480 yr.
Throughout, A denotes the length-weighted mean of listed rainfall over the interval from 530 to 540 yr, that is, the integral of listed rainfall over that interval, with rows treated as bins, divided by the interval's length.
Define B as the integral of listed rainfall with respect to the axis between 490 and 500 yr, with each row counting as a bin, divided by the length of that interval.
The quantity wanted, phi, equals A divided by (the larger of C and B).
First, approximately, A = 4.64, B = 4.32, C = 0.76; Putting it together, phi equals 1.07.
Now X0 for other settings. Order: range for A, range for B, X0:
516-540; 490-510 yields -0.1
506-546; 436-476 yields -0.4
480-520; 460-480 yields -2.0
